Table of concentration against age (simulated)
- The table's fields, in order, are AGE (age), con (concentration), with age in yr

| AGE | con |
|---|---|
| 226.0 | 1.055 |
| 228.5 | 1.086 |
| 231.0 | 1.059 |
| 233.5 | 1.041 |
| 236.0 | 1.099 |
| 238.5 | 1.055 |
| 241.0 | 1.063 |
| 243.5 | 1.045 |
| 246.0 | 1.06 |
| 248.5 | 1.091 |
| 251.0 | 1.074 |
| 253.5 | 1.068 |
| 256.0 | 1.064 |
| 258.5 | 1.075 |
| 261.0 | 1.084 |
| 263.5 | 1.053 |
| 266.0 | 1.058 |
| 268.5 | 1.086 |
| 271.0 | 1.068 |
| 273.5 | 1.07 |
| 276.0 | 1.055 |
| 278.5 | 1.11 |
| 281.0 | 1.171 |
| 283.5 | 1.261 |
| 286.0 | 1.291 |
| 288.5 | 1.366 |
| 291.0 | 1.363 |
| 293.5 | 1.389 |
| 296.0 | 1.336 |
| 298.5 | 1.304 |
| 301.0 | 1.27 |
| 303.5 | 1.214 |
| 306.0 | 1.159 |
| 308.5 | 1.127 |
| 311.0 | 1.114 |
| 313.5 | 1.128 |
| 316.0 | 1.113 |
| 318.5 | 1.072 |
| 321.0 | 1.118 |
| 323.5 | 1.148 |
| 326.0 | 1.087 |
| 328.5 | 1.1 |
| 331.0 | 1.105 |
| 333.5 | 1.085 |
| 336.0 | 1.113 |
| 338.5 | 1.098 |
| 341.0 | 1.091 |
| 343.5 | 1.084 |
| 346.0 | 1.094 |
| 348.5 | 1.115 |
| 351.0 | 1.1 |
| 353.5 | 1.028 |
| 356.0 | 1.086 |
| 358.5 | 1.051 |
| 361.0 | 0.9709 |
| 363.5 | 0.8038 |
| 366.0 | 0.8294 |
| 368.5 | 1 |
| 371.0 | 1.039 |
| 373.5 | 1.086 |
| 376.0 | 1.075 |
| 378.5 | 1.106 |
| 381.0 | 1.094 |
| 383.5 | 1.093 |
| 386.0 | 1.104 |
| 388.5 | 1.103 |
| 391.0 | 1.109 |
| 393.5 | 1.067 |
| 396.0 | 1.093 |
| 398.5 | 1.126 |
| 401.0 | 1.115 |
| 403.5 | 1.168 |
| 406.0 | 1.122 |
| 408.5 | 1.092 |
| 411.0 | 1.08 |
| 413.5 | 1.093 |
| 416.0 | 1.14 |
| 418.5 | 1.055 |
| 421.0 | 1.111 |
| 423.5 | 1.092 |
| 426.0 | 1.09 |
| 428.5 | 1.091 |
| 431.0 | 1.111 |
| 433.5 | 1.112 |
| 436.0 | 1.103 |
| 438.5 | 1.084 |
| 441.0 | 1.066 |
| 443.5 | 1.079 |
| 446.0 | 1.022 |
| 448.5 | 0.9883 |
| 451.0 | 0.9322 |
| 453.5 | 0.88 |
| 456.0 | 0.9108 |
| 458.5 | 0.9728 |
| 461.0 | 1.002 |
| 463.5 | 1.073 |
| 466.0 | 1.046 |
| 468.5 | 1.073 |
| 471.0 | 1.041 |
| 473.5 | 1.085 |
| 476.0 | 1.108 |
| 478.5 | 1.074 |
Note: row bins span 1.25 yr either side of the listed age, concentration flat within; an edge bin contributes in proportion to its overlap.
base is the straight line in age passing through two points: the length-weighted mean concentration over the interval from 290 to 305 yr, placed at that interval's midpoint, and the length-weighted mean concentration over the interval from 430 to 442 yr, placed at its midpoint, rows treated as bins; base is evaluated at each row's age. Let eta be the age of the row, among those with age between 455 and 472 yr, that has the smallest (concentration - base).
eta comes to 456.0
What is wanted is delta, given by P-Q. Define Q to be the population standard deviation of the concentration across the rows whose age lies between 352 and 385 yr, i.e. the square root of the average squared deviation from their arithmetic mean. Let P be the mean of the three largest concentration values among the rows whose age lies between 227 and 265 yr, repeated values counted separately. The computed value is 1.00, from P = 1.09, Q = 0.095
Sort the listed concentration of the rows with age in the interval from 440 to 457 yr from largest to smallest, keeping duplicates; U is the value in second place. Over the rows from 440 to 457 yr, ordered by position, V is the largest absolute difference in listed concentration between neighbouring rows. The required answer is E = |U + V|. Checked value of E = 1.12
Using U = 1.066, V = 0.057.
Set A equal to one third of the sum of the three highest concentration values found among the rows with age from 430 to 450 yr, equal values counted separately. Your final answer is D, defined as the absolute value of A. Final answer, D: 1.11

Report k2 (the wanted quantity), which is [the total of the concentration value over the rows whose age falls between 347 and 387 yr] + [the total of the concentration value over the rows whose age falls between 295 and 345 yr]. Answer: 39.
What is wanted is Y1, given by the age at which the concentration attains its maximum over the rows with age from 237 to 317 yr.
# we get 293.5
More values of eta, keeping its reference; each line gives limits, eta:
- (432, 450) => 448.5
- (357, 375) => 363.5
